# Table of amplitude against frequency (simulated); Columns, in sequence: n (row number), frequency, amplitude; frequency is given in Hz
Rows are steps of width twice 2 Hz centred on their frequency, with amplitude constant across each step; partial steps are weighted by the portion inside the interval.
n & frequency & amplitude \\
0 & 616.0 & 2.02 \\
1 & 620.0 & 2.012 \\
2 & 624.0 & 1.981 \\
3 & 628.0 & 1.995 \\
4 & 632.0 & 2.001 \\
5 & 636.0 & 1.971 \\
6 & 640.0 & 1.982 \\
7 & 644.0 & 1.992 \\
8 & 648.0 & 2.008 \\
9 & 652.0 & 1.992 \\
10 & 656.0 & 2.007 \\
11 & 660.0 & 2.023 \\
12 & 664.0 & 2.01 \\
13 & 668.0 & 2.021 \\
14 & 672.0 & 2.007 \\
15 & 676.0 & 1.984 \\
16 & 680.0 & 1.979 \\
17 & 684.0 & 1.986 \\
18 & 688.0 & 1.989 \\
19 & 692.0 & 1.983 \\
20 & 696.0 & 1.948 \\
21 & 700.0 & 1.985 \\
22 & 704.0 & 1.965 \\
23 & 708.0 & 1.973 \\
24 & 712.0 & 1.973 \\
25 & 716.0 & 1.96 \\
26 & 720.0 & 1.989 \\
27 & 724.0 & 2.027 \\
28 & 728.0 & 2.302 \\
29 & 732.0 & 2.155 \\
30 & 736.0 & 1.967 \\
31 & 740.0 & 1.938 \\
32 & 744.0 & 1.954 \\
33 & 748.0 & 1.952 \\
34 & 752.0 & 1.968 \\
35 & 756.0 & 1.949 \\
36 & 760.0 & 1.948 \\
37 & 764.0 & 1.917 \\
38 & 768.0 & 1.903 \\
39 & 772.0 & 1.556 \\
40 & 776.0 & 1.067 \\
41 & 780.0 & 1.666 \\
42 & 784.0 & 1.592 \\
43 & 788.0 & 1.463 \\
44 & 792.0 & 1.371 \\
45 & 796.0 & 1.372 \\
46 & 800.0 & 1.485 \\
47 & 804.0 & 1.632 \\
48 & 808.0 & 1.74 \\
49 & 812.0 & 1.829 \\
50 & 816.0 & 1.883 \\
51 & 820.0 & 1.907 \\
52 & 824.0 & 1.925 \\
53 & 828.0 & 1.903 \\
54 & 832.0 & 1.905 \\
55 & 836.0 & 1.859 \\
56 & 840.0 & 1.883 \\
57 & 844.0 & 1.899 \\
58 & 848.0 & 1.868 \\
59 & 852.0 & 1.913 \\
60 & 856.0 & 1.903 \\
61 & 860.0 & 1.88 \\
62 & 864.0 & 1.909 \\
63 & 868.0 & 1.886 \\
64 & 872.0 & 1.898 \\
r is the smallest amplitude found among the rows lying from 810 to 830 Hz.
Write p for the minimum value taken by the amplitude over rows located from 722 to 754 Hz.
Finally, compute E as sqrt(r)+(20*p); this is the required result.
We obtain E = 40.1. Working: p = 1.938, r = 1.829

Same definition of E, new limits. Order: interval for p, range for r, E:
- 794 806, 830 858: 28.8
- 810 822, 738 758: 38.0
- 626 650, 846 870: 40.8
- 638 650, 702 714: 41.0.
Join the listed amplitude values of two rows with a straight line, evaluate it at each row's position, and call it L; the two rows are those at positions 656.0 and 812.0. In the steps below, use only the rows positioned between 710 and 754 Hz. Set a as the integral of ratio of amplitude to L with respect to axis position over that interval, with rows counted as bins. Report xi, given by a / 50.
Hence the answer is 0.92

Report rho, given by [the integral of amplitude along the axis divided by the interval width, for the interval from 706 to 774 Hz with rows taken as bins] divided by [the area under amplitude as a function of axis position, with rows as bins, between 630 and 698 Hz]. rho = 0.0145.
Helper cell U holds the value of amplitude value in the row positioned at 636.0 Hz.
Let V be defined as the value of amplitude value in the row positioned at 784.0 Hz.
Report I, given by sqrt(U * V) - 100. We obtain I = -98.2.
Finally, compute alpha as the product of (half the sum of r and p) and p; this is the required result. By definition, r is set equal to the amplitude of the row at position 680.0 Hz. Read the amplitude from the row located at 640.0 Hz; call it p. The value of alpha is 3.93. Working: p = 1.982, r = 1.979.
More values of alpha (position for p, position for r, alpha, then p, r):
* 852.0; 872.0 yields 3.65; 1.913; 1.898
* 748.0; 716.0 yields 3.82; 1.952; 1.96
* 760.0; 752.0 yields 3.81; 1.948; 1.968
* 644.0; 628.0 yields 3.97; 1.992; 1.995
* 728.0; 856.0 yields 4.84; 2.302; 1.903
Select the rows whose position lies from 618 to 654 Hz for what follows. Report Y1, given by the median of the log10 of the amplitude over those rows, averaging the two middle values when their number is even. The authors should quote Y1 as 0.299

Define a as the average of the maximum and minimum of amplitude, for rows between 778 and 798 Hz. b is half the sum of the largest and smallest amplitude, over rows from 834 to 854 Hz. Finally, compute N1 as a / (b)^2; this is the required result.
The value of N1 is 0.43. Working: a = 1.52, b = 1.89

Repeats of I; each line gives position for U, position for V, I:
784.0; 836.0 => -98.3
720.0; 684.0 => -98.0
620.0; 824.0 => -98.0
